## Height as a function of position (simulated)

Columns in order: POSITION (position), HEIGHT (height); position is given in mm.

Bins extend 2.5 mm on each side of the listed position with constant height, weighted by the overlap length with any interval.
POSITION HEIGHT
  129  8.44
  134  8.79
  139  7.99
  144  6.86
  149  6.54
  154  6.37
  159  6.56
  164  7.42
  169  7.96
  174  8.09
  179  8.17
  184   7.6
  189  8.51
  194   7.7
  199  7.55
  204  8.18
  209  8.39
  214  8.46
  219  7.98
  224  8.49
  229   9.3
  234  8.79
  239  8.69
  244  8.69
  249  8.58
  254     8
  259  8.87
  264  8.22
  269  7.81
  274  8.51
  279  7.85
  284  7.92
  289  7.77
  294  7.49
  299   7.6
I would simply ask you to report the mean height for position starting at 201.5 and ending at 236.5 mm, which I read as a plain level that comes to 8.5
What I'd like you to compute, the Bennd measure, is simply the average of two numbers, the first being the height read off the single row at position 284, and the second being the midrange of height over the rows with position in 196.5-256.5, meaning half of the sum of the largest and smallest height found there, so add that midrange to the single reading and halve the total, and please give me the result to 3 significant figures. 8.17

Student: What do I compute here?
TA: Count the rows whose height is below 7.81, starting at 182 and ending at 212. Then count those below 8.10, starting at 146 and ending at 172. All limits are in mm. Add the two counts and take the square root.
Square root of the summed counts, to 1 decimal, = 2.8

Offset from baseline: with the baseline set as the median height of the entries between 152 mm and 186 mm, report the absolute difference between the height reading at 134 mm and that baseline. 1.2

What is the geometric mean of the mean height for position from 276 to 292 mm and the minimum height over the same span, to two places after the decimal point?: 7.81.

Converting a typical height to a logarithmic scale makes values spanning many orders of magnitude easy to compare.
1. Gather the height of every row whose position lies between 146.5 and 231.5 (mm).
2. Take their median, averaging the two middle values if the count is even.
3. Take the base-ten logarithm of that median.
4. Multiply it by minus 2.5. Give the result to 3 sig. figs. -2.26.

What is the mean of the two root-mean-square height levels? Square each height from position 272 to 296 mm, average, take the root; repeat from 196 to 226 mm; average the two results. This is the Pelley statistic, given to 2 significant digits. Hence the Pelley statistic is 8.0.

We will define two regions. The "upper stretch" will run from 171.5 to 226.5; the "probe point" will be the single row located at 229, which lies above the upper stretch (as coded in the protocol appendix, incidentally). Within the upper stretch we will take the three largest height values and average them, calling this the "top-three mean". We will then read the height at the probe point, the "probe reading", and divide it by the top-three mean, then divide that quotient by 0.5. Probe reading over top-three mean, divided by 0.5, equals 2.19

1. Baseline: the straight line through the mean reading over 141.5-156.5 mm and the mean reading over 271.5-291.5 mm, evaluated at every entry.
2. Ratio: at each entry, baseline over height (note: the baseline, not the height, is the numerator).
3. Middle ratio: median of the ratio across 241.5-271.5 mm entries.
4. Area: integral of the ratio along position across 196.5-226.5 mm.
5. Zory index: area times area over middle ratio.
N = 772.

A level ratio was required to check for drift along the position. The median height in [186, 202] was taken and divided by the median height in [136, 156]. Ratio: 1.15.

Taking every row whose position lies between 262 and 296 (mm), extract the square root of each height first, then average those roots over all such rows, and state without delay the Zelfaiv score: 2.82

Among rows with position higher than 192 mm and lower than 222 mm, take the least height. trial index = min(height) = 7.55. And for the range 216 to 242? 7.98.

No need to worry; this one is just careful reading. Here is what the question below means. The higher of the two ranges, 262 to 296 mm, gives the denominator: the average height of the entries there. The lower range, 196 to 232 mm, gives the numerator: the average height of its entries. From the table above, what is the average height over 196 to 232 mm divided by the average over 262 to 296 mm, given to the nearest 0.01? 1.05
